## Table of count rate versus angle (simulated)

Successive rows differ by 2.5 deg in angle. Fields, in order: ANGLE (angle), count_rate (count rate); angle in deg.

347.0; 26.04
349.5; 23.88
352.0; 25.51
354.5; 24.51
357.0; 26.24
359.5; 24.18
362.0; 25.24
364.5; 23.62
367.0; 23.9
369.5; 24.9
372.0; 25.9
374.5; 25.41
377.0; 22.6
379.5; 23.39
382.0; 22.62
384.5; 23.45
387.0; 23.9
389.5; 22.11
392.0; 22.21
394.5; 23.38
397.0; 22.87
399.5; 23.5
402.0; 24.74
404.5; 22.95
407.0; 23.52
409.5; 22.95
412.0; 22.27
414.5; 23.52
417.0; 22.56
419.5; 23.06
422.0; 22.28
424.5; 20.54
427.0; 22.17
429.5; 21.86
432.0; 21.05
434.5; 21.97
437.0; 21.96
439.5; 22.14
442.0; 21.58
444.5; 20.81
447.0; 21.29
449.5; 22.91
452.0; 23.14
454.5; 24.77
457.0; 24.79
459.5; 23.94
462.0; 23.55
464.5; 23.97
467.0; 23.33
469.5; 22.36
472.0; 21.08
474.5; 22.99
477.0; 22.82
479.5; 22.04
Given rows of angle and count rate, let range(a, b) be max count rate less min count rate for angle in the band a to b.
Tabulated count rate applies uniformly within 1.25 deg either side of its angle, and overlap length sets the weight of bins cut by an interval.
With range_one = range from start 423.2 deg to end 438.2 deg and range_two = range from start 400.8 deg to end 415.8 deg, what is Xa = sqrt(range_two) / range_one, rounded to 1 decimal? 1.0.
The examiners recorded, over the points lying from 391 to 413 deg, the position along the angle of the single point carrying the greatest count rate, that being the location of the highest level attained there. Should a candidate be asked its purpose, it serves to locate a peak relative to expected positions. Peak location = 402.0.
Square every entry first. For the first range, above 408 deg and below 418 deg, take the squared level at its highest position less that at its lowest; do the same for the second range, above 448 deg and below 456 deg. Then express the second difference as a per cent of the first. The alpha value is -500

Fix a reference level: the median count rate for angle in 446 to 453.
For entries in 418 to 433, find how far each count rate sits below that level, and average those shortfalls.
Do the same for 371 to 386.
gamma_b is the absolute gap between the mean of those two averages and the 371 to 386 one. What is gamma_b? 1.0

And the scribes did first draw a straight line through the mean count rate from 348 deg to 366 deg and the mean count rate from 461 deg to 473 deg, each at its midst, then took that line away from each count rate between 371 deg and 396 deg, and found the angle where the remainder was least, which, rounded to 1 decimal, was 389.5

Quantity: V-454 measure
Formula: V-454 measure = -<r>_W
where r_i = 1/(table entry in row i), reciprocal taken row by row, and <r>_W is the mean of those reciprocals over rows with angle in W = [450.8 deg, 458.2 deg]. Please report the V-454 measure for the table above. -0.0413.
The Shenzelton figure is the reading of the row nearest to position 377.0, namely 22.6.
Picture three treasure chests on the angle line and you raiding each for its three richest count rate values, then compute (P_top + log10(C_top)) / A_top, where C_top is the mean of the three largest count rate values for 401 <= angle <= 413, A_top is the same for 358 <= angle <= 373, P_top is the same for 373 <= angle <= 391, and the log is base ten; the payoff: 1.01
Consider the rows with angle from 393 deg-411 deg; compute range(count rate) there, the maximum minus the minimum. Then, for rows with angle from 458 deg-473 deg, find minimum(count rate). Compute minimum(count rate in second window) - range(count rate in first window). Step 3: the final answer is 19.2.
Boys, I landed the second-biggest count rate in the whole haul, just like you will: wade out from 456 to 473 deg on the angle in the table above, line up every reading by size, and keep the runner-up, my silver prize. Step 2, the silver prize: 23.97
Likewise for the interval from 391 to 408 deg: 23.52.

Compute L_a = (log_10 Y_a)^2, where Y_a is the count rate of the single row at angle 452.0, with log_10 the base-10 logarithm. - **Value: 1.861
